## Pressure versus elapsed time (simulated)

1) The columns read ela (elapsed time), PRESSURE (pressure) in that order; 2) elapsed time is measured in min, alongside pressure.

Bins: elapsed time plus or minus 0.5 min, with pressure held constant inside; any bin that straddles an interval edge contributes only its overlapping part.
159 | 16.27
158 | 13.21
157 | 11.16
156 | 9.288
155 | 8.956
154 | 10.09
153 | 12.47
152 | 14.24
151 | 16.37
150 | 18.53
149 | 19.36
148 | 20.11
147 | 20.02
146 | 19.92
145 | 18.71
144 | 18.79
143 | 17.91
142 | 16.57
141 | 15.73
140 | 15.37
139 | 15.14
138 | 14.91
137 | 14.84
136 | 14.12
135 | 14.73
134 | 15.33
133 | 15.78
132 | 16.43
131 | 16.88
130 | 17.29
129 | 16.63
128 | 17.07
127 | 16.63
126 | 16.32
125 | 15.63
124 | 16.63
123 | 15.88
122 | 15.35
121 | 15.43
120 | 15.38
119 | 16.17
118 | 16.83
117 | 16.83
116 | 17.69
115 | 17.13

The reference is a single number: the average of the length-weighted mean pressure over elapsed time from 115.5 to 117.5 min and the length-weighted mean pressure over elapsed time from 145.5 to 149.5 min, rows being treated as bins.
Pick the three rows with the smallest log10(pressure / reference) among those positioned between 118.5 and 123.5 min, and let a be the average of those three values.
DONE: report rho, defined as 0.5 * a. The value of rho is -0.041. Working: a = -0.08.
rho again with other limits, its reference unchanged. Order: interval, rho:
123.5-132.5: -0.031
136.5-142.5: -0.047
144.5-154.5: -0.092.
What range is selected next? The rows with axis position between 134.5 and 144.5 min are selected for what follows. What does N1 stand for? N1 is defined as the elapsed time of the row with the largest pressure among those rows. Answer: 144 min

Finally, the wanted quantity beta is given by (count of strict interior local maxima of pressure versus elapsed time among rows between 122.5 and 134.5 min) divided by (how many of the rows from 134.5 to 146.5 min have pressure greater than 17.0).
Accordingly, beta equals 0.75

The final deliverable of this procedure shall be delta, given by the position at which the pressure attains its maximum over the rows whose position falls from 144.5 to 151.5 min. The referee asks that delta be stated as 148 min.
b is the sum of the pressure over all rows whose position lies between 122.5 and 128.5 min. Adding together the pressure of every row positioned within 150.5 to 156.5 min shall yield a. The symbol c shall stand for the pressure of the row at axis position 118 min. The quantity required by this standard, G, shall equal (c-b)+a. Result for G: -10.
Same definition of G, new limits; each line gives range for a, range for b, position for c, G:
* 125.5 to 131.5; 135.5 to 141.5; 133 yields 26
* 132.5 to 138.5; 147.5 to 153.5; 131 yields 6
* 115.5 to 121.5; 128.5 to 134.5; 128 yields 17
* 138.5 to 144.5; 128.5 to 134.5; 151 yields 18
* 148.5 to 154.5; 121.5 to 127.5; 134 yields 10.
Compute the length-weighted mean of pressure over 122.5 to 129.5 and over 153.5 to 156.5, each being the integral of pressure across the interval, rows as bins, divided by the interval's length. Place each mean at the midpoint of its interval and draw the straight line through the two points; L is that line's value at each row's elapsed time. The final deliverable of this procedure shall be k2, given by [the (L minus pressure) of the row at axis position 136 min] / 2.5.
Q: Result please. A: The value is 0.0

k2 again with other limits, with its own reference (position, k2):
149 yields -3.4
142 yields -1.6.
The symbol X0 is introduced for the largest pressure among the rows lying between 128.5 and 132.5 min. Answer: 17.29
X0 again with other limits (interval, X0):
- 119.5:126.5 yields 16.63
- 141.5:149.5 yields 20.11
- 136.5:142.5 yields 16.57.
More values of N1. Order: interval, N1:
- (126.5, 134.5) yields 130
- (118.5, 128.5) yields 128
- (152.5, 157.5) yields 153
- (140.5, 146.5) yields 146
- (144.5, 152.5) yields 148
